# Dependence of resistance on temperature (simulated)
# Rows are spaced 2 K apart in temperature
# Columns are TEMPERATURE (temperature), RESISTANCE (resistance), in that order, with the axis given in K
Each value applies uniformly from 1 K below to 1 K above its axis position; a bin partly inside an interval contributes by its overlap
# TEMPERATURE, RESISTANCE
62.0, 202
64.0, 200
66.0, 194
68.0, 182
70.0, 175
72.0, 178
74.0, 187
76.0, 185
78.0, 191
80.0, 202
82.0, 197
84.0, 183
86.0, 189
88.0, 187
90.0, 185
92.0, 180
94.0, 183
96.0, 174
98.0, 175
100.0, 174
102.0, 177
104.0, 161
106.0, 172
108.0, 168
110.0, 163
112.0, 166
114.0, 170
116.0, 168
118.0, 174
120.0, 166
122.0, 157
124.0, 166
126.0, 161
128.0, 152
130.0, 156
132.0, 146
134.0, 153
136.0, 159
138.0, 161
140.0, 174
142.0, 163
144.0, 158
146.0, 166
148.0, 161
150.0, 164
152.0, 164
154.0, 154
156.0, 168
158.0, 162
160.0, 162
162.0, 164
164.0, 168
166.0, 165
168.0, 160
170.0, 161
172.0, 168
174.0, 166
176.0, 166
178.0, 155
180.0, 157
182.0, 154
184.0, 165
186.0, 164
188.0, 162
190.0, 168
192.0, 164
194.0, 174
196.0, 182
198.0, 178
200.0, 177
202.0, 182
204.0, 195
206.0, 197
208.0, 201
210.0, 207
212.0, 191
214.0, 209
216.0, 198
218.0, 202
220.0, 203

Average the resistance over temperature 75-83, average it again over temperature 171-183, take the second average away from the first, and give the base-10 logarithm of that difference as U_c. 1.5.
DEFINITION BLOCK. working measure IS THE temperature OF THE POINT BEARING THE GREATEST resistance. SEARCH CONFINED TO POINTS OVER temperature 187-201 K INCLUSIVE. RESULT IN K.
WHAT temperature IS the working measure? 196.0 K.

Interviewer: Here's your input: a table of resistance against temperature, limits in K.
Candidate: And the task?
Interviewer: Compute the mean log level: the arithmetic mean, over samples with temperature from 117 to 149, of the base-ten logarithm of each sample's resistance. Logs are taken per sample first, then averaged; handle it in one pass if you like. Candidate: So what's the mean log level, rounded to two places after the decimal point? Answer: 2.21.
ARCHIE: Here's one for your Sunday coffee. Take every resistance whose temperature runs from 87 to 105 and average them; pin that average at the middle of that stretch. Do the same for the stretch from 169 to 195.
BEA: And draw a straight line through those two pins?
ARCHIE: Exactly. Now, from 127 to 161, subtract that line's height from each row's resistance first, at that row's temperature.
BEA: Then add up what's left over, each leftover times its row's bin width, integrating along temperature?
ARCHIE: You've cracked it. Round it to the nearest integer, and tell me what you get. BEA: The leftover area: -319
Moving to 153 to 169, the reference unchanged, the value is -63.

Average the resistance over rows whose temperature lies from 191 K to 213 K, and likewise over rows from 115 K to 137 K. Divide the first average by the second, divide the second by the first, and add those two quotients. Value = 2.02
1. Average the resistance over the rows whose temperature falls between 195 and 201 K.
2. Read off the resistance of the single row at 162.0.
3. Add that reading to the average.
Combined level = 343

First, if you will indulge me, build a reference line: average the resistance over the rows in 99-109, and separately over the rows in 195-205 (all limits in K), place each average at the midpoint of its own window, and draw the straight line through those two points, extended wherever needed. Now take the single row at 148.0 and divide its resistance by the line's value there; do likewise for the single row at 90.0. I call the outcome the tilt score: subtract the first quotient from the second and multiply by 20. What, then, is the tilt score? 3.7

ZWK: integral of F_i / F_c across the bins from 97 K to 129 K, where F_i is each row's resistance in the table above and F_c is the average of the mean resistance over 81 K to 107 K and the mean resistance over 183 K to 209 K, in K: 29.9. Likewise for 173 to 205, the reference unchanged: 30.3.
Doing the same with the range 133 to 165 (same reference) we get 29.1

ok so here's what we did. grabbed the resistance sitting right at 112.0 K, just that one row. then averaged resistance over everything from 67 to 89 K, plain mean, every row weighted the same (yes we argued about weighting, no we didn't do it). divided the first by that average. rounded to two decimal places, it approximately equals 0.89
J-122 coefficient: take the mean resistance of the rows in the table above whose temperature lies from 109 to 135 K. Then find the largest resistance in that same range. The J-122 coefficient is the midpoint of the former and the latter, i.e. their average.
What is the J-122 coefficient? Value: 168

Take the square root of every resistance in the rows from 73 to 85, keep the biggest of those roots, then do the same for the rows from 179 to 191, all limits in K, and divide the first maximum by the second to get 1.10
